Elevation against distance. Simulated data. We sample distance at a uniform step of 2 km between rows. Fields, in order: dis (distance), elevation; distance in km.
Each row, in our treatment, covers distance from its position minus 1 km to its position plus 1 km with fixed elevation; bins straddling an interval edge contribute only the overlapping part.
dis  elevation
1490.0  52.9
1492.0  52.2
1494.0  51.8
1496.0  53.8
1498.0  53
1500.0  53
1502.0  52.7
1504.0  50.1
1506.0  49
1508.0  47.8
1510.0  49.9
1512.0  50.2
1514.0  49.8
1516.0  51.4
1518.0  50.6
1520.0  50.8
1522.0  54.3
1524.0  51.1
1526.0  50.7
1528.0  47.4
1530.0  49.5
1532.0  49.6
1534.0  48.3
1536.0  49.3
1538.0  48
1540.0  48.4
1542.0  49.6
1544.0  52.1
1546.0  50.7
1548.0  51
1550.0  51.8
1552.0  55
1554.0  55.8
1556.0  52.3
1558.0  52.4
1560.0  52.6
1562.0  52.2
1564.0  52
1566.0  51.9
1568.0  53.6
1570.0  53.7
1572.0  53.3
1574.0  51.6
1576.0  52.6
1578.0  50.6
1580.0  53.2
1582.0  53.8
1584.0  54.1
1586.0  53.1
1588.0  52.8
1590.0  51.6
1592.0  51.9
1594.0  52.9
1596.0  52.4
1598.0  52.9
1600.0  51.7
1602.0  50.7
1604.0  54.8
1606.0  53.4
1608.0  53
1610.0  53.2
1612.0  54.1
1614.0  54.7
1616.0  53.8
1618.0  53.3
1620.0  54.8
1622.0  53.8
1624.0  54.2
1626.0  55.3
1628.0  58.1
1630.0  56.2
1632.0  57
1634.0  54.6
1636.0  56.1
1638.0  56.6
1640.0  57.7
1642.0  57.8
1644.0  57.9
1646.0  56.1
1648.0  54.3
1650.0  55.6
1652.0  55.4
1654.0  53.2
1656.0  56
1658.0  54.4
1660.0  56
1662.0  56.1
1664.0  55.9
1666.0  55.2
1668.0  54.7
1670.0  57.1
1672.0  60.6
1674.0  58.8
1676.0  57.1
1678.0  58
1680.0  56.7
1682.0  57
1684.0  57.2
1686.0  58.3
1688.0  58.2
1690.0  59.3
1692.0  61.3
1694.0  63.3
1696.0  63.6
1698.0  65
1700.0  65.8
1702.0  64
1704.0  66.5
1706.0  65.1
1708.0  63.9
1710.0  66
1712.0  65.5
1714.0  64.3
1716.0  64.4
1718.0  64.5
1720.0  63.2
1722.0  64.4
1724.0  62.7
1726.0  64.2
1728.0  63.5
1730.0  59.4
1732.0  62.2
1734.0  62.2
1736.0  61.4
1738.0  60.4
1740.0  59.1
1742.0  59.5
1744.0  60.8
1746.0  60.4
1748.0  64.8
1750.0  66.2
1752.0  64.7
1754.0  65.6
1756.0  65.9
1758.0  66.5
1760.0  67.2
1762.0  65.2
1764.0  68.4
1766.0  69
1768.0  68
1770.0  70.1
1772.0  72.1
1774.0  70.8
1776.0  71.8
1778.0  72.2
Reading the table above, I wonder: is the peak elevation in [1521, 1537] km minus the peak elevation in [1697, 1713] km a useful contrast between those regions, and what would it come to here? -12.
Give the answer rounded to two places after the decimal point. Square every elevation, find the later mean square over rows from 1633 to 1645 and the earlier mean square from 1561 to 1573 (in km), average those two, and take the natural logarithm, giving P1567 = 8.01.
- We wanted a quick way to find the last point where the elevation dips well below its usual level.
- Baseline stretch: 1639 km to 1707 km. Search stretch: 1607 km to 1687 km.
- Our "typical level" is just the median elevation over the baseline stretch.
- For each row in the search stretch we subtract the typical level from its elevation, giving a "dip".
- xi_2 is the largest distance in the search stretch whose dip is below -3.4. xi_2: 1654.0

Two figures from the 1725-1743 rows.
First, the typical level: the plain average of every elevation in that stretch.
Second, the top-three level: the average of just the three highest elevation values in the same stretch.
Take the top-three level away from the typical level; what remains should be -2.0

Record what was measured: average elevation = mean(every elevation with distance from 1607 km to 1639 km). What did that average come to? 55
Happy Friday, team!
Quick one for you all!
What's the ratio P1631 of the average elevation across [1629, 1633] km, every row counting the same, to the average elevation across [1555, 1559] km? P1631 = 1.08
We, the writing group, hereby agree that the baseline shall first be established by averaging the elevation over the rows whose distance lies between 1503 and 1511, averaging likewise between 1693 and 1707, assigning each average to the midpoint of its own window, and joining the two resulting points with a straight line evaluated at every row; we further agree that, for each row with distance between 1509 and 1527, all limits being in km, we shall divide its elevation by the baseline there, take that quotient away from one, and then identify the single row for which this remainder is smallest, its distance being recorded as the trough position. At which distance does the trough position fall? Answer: 1522.0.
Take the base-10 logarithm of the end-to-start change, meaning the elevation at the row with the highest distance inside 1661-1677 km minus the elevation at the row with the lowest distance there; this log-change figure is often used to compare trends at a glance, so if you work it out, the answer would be 0.0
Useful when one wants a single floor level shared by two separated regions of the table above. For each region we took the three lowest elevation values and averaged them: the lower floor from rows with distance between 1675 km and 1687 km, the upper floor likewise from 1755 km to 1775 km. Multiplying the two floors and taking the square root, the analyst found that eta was 61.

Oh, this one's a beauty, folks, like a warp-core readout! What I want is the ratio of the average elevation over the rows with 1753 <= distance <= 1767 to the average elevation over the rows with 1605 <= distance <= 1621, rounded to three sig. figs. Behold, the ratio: 1.24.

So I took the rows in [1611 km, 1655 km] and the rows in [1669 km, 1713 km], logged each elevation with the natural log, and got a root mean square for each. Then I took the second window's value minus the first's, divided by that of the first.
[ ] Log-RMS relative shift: 0.025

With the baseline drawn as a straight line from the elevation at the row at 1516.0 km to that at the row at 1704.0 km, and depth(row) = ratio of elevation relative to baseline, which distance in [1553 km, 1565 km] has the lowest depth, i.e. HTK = 1564.0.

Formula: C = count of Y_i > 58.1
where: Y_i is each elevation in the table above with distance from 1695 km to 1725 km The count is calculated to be 15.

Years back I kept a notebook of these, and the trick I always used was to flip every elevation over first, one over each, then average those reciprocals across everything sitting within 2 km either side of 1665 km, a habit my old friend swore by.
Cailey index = 0.0180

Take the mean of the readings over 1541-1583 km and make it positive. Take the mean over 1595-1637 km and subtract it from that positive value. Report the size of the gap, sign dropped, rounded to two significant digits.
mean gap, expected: 1.7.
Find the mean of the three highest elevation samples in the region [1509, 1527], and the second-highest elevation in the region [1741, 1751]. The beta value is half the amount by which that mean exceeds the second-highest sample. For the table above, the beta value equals -6.3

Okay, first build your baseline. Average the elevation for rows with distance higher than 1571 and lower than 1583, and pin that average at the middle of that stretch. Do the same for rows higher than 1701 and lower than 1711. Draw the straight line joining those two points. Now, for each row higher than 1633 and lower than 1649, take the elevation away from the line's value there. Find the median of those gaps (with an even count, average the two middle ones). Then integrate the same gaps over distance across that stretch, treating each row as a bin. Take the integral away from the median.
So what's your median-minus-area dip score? -36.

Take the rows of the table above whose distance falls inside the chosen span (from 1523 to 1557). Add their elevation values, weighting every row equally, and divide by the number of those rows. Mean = 51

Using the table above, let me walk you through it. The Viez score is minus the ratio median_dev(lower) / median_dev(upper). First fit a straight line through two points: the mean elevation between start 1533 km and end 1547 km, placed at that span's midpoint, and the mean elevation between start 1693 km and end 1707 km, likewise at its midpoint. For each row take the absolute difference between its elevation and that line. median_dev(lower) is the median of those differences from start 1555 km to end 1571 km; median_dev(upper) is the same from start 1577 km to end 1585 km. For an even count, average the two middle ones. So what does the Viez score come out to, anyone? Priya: -3.33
